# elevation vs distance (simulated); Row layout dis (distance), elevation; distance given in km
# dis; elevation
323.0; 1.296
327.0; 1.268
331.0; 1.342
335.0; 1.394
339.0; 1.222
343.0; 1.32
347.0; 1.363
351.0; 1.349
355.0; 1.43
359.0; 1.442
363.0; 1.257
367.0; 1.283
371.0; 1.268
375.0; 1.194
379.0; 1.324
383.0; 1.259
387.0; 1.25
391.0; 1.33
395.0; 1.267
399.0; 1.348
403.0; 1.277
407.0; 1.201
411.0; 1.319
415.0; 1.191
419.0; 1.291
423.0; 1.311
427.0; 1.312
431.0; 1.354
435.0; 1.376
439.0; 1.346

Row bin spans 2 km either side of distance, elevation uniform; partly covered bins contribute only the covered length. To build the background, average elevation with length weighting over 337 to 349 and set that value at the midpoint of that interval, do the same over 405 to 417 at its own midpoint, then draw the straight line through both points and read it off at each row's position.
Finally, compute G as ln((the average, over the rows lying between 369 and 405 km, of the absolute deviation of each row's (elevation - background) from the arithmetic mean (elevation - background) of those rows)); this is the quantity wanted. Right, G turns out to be -3.20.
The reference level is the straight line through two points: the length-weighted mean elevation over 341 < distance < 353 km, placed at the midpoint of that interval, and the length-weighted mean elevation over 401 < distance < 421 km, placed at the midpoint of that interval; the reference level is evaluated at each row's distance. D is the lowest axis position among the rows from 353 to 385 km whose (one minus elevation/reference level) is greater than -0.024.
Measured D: 363.0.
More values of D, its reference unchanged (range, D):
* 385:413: 387.0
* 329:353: 331.0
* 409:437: 415.0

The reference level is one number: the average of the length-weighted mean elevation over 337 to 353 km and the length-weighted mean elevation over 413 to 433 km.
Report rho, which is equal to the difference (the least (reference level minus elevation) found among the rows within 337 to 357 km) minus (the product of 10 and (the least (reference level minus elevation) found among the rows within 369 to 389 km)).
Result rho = 0.1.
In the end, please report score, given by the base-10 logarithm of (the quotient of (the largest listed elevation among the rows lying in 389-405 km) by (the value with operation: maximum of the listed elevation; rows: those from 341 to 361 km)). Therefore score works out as -0.03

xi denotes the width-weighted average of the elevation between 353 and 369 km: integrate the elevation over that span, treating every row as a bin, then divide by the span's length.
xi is 1.35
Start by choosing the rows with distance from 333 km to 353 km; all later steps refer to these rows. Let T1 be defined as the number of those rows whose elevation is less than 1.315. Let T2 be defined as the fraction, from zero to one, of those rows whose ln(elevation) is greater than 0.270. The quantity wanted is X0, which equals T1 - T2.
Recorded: 0.2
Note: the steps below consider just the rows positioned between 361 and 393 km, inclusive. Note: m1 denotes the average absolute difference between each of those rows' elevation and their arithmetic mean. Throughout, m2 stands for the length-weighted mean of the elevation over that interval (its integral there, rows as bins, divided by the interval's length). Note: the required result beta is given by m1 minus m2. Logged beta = -1.24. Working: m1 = 0.031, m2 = 1.27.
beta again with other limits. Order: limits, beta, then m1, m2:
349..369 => -1.29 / 0.067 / 1.35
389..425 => -1.24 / 0.042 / 1.28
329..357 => -1.30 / 0.044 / 1.35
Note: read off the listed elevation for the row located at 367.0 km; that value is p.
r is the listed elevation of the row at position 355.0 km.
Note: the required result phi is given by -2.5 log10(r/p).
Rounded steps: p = 1.283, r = 1.43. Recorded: -0.12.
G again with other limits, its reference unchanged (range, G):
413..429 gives -3.09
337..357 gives -2.86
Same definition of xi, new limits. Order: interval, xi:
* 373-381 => 1.26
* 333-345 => 1.31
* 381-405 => 1.29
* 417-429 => 1.30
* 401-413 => 1.27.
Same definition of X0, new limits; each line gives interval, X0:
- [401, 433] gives 5.5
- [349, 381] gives 3.5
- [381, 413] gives 4.6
